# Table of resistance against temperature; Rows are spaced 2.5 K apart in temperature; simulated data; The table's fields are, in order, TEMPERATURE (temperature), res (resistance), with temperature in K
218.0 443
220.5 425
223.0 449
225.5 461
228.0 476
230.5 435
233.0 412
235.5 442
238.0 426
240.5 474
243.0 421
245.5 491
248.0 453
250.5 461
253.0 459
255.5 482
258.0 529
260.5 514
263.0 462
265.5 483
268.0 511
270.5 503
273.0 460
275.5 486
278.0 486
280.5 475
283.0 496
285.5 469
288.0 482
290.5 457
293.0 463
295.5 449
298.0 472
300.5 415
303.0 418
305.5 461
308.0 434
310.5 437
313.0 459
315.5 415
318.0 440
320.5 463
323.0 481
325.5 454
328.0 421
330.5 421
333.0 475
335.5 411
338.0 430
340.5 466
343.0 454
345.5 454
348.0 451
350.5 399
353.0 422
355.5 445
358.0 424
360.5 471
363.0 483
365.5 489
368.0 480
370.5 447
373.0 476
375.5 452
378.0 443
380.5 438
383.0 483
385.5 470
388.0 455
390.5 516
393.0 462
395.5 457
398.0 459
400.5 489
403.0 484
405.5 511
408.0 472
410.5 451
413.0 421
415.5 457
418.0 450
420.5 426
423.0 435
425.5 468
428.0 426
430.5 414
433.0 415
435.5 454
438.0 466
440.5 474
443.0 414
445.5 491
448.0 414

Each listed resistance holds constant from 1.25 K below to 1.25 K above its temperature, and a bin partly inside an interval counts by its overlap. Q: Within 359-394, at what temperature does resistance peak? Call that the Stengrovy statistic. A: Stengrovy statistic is 390.5 K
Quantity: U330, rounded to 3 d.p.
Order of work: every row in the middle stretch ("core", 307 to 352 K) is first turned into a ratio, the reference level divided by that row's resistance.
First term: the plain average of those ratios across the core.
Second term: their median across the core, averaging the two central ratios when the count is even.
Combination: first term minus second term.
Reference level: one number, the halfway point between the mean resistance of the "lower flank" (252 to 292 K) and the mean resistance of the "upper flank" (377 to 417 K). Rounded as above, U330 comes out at 0.010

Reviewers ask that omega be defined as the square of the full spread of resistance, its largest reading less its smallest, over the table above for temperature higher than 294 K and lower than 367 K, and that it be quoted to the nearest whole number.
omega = 8100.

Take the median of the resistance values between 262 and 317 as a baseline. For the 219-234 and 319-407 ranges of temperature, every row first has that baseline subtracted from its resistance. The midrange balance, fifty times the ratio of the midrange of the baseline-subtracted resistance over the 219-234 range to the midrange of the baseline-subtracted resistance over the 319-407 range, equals 185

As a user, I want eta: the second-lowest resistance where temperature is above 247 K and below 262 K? 459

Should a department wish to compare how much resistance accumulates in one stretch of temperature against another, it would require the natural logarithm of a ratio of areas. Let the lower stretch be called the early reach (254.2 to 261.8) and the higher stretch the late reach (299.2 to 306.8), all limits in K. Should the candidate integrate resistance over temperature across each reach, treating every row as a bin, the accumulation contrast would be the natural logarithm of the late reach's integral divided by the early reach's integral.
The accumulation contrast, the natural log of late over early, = -0.16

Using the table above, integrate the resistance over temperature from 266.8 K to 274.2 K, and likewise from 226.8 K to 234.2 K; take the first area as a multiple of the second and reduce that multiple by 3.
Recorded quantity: -1.89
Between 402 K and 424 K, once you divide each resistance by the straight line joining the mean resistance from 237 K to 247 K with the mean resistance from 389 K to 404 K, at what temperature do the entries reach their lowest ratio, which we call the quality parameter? 413.0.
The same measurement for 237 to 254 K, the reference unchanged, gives 243.0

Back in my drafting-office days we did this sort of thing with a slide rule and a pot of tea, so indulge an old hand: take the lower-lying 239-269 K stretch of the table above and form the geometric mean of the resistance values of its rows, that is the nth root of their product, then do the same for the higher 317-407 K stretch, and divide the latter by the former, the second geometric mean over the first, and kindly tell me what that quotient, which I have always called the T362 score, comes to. 0.96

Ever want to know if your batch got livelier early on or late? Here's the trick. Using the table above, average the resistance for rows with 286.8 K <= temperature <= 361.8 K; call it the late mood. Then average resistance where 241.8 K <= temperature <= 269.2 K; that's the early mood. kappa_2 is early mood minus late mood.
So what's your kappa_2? 34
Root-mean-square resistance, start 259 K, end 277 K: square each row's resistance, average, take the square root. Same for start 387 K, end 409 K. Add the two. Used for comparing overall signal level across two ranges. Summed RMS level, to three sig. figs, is 968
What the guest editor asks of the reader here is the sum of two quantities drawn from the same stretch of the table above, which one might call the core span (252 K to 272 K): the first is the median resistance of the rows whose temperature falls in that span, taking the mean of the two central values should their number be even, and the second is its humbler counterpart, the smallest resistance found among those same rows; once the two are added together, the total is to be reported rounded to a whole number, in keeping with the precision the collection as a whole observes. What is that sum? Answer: 952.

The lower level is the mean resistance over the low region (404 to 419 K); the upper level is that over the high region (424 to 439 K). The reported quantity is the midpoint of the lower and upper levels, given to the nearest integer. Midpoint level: 450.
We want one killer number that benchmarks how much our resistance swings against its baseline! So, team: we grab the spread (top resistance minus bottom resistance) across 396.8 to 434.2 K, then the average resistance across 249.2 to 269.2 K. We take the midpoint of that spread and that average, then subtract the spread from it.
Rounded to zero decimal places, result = 195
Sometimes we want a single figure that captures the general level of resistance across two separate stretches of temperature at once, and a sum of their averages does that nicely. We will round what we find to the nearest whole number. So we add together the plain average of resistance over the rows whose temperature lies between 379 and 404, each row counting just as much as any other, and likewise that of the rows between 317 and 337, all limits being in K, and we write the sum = 917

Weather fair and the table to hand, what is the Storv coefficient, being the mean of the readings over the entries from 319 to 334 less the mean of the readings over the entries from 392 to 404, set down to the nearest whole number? -18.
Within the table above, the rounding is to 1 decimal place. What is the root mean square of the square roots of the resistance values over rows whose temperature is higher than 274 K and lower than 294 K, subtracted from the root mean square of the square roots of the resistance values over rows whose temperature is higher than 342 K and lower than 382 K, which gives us -0.6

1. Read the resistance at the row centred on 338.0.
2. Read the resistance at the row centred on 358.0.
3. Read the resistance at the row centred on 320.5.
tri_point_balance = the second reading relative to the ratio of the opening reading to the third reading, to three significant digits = 457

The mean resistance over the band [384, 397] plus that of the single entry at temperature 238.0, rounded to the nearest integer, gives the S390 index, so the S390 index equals 898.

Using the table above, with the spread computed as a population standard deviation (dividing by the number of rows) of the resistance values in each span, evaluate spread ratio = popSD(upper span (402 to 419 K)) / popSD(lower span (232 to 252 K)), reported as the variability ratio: 1.04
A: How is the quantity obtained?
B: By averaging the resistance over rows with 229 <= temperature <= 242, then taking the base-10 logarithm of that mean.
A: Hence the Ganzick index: 2.64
